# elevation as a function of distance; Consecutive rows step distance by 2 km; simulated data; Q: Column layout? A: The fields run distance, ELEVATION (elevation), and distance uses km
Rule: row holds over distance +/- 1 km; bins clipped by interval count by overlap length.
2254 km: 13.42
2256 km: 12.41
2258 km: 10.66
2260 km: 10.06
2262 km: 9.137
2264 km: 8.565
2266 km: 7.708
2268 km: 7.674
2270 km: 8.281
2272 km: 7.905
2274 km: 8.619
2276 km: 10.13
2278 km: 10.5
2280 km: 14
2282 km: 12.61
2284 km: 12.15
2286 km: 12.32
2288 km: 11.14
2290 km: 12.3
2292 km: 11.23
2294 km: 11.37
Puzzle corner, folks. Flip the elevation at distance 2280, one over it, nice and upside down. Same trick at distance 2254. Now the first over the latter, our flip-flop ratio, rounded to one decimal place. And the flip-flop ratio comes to 1.0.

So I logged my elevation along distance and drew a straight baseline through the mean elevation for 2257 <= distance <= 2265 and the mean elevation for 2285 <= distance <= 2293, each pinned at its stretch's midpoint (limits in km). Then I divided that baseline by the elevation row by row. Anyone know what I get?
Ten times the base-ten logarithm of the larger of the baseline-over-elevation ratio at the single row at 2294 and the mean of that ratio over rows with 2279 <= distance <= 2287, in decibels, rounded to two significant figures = 0.28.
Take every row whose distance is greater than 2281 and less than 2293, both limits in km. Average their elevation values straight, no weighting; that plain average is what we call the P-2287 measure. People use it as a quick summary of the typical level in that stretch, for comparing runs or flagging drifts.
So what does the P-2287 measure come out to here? 12.0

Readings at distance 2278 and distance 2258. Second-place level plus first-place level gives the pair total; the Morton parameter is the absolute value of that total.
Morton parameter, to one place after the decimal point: 21.2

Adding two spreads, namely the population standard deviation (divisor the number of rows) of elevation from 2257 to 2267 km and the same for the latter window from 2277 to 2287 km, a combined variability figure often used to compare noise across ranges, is 2.2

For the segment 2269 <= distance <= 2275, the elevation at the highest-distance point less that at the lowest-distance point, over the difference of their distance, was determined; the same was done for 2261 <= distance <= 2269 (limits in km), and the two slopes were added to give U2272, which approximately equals -0.2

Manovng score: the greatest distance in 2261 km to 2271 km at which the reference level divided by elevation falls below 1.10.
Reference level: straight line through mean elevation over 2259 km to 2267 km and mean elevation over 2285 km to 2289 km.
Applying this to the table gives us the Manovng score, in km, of 2264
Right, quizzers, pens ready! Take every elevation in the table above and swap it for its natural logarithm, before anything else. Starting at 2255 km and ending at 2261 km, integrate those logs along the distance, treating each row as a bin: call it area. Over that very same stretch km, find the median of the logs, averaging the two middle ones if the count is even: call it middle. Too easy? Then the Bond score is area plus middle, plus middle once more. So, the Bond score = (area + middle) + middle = 19.1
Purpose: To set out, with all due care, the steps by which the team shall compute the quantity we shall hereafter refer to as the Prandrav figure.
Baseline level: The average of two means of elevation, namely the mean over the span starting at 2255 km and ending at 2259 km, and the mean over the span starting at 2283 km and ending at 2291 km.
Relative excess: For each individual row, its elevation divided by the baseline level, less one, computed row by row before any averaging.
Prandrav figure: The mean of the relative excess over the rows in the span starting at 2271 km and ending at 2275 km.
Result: -0.30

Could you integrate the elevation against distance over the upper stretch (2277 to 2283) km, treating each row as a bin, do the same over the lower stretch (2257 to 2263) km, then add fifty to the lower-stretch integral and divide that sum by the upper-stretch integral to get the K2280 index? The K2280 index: 1.48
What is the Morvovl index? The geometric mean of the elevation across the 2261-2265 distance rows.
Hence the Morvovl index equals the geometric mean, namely 8.8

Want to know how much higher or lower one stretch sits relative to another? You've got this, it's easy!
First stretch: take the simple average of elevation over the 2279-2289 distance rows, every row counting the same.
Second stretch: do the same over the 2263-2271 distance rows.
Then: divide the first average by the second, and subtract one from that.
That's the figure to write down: 0.54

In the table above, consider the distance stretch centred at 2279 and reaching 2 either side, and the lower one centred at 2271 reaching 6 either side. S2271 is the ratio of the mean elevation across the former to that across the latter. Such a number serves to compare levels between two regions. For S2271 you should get 1.46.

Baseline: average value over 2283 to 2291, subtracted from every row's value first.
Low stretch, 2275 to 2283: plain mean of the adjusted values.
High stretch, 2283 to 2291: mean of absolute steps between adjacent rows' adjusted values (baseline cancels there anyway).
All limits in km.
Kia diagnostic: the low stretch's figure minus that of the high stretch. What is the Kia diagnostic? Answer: -1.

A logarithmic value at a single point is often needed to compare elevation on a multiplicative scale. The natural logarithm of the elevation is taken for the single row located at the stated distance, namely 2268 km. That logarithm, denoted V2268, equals 2.04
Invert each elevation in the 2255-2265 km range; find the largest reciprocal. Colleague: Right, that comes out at 0.117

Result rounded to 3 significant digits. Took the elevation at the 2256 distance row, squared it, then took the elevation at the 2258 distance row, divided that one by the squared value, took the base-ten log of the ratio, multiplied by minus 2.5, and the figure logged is 2.90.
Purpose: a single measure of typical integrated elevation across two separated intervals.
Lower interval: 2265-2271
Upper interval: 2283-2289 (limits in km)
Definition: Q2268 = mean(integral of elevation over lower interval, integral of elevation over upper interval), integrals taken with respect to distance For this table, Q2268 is 59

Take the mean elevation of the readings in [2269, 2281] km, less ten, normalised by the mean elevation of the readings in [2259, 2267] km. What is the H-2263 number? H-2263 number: -0.011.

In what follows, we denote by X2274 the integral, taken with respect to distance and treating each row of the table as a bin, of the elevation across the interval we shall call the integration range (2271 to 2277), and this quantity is 53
